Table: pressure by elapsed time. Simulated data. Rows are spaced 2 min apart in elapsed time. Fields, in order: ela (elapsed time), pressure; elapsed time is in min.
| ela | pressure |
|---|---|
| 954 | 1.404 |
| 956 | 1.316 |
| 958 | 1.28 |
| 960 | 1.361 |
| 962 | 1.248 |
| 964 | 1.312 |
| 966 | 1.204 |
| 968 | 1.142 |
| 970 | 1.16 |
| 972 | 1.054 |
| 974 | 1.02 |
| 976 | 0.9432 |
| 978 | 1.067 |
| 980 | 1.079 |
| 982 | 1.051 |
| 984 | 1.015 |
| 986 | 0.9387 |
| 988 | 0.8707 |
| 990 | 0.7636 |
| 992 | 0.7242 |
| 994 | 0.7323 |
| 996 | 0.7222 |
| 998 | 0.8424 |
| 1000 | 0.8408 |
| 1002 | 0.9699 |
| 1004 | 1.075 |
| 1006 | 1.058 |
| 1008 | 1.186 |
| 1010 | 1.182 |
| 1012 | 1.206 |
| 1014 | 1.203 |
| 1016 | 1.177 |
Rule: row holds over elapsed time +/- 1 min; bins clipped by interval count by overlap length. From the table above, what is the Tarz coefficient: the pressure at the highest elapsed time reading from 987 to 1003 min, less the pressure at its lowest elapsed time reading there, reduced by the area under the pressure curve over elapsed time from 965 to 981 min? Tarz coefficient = -17.2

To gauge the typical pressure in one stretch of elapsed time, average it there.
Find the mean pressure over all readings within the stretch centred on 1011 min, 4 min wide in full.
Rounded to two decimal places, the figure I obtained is 1.19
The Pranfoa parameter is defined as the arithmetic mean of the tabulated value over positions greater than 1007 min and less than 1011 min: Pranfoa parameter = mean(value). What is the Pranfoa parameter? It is 1.18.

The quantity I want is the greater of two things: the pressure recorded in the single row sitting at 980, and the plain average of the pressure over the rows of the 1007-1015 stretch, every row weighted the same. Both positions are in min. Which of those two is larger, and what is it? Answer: 1.2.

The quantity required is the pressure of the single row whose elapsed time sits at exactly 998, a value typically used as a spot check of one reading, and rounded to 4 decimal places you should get 0.8424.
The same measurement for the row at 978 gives 1.0670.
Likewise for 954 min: 1.4040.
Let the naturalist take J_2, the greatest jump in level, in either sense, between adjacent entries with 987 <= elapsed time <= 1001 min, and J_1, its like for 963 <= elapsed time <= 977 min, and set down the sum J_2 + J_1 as 0.228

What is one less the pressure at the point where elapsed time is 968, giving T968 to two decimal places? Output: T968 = -0.14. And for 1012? -0.21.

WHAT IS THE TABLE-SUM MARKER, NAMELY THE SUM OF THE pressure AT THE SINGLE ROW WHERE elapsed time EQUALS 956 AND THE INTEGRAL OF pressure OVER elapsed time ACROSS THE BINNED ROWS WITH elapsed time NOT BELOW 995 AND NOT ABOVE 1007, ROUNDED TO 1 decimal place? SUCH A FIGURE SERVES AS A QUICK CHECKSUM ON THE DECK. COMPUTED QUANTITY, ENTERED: 12.3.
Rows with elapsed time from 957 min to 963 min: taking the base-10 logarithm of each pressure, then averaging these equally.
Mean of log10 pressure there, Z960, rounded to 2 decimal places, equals 0.11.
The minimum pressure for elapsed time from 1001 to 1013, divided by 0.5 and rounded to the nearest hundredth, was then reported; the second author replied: 1.94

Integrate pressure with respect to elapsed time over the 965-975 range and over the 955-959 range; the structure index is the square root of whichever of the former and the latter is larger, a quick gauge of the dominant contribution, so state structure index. 3.3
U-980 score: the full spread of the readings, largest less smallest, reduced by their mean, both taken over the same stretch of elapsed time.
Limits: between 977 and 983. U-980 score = -1.0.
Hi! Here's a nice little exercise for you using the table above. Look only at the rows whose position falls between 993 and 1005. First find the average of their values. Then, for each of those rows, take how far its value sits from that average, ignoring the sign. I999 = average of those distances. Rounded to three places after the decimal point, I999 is 0.106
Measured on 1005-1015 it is 0.044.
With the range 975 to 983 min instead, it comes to 0.046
